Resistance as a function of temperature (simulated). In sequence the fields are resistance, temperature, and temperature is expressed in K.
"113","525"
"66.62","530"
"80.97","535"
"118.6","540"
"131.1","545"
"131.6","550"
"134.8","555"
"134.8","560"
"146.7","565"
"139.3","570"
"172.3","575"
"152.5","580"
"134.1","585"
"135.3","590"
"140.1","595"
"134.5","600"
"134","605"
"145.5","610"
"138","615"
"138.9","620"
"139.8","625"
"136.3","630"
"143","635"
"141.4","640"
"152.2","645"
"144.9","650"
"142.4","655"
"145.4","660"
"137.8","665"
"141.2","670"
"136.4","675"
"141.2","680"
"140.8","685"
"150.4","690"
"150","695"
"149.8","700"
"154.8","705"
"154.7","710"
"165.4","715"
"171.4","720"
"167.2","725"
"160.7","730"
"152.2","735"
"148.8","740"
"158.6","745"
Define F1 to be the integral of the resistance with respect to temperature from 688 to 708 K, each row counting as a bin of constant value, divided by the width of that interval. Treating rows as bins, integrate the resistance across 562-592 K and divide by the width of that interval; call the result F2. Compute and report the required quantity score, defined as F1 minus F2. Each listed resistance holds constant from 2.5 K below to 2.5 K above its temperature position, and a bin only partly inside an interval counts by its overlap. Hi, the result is 5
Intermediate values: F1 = 151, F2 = 147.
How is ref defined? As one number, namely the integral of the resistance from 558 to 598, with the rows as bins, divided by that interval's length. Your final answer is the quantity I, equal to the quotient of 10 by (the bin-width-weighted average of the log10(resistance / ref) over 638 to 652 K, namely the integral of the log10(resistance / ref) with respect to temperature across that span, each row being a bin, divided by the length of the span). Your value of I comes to 1736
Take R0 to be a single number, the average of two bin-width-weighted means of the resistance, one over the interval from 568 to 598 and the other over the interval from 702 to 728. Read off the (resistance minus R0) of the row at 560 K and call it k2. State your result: -19.2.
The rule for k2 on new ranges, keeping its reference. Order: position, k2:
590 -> -18.7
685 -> -13.2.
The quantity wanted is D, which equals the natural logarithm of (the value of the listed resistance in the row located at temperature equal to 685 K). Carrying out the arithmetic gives 4.947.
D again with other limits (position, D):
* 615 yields 4.927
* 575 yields 5.149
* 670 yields 4.950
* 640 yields 4.952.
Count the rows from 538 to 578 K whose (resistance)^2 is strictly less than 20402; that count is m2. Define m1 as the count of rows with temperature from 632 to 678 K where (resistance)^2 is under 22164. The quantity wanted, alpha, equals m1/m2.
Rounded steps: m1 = 8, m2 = 6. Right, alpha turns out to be 1.33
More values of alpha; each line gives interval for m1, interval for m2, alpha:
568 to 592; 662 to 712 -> 0.60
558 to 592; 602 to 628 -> 1.25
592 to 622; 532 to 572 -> 0.86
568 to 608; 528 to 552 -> 1.20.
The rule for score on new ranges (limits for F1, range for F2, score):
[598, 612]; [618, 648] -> -4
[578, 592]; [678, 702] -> -6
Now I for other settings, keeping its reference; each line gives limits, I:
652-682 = -907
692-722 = 272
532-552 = -89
